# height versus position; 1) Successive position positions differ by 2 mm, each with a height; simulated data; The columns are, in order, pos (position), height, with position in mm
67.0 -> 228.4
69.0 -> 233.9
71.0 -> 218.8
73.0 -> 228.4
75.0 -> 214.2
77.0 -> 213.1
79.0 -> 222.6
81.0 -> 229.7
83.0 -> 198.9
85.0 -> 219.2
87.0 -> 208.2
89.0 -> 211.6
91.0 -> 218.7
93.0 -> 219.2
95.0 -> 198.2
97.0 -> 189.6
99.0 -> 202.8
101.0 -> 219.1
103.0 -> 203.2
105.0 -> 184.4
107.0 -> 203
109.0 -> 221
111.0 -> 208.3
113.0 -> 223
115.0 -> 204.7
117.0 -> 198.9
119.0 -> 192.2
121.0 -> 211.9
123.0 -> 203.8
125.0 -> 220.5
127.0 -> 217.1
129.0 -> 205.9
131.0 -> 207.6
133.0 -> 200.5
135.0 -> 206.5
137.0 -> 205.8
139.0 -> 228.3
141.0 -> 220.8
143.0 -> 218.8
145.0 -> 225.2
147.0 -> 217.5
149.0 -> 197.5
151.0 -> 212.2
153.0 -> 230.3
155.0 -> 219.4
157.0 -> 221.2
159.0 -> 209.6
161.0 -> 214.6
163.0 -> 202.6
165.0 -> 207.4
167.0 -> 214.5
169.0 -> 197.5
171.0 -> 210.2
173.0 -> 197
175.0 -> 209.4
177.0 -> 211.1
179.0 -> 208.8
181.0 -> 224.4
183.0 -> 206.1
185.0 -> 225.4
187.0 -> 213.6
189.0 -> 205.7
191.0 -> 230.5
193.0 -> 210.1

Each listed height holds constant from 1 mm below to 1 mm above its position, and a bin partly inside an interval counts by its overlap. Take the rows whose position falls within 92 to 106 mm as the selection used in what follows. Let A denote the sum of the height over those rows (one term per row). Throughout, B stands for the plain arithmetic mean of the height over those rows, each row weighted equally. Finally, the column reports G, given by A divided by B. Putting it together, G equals 7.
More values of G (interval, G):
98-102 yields 2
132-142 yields 5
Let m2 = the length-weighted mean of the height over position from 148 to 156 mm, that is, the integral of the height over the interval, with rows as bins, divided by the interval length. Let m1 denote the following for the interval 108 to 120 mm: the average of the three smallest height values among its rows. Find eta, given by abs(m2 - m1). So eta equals 16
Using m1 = 199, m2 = 215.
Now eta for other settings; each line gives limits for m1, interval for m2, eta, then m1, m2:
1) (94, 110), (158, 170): 17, 191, 208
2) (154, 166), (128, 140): 3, 207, 209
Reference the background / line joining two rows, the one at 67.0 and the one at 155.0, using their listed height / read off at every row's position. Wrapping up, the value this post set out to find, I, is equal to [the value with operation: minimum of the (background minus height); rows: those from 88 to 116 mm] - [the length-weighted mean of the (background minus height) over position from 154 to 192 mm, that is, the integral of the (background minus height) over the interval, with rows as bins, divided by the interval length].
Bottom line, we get -5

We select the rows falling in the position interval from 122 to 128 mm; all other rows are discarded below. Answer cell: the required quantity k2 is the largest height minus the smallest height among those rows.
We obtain 17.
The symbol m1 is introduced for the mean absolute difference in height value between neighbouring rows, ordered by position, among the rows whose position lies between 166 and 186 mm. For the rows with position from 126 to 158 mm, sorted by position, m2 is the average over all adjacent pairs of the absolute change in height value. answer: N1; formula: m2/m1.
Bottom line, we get 0.7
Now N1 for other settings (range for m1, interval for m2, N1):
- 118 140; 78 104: 1.3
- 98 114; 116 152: 0.6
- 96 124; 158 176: 0.7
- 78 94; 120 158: 0.8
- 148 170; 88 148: 1.1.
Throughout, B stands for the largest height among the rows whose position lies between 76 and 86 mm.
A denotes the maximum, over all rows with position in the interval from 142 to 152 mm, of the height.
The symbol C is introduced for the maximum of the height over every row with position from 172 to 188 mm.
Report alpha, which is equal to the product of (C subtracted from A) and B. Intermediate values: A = 225.2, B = 229.7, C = 225.4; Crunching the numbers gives -46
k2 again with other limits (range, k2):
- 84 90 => 11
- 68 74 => 15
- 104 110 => 37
